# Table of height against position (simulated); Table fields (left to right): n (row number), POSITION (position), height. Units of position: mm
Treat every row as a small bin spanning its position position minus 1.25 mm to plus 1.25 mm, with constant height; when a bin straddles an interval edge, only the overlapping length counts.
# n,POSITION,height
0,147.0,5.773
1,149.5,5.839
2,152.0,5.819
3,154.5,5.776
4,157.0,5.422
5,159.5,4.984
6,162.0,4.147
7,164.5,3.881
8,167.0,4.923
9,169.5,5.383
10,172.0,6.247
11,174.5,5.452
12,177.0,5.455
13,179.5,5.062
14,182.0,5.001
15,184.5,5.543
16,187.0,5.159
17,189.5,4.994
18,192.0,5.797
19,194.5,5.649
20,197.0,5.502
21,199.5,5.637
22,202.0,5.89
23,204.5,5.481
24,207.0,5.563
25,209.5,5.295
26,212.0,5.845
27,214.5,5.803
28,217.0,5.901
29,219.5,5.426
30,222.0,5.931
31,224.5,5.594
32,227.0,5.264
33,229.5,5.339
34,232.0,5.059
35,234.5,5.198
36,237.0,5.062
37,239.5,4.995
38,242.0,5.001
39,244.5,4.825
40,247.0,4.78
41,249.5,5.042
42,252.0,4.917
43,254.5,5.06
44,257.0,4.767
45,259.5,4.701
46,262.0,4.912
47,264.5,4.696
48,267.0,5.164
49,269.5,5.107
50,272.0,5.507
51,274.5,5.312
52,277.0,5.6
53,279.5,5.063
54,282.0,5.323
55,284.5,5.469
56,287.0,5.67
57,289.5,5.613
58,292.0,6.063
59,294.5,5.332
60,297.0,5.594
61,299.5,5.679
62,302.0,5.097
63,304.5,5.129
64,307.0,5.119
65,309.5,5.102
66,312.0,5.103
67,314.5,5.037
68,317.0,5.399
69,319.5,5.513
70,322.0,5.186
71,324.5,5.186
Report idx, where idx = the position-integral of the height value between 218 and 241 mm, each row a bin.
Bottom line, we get 122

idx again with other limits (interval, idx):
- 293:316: 121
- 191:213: 124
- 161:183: 112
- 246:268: 108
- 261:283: 114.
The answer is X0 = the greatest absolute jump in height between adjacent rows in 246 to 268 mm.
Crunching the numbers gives 0.47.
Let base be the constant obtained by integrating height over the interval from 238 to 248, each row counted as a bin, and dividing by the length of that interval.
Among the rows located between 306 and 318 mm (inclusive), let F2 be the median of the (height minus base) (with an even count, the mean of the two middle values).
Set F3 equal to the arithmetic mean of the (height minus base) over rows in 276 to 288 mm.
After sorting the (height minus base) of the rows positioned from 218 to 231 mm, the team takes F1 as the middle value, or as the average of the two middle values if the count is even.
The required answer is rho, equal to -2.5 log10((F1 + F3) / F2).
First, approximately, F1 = 0.52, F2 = 0.20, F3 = 0.52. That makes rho -1.81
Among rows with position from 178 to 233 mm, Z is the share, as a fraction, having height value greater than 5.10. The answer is 0.82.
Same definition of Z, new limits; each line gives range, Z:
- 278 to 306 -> 0.82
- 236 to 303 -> 0.48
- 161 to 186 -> 0.50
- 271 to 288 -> 0.86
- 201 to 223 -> 1.00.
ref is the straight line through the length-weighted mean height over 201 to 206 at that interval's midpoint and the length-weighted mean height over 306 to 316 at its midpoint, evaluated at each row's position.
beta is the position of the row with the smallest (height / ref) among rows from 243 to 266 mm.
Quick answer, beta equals 259.5 mm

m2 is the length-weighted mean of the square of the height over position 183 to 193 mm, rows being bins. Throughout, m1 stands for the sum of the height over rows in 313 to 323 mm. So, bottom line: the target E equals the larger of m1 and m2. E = 28.8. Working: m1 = 21.1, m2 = 29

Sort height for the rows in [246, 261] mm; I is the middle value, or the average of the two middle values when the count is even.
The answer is 4.85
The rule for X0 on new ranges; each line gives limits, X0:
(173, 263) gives 0.80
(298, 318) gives 0.58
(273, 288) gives 0.54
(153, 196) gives 1.04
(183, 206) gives 0.80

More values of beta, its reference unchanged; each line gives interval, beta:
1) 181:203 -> 182.0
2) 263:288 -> 264.5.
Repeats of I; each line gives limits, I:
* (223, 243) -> 5.13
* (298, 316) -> 5.10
